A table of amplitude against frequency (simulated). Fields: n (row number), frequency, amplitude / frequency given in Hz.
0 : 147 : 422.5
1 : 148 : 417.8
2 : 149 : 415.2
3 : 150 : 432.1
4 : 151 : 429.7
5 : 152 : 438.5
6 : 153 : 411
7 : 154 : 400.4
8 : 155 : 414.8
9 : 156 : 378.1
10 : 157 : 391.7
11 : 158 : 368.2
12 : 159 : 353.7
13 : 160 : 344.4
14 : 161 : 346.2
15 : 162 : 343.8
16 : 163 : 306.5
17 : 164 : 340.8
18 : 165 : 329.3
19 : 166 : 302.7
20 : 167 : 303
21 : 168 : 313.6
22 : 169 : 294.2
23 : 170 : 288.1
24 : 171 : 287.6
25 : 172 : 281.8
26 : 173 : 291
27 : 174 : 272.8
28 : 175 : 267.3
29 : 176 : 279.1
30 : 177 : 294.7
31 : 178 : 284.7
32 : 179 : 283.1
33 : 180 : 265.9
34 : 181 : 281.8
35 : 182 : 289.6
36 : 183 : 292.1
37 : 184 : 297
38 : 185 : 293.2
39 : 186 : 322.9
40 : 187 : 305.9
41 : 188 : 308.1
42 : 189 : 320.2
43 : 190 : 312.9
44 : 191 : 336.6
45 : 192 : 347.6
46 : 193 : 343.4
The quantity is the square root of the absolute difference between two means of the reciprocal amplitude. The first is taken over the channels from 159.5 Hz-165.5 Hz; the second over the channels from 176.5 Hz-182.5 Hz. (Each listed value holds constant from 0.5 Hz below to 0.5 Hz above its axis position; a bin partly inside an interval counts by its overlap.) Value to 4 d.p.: 0.0233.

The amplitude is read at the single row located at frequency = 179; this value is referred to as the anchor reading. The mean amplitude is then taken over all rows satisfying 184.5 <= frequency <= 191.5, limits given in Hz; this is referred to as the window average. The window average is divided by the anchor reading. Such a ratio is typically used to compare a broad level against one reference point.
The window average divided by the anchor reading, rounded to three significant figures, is 1.11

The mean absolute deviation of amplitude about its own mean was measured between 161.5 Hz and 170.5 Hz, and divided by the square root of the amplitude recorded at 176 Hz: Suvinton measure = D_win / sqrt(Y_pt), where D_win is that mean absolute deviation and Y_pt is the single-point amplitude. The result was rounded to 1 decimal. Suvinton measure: 1.0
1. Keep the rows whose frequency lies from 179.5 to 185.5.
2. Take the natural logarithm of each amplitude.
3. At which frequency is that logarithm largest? 184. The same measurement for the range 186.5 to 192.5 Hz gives 192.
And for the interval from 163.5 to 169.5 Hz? 164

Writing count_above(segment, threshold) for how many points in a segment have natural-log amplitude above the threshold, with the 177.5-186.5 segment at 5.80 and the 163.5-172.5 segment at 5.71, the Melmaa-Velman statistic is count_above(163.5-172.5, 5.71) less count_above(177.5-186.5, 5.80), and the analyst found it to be 5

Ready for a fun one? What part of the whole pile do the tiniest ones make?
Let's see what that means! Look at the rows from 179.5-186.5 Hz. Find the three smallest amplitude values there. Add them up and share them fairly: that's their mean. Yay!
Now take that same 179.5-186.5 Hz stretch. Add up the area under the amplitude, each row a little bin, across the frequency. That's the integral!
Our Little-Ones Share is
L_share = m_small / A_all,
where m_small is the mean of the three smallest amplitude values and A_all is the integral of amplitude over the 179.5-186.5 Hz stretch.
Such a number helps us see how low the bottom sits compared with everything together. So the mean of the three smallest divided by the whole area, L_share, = 0.14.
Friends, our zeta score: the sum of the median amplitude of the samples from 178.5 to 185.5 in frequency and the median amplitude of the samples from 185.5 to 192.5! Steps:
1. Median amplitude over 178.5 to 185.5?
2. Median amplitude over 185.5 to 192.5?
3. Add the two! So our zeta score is 610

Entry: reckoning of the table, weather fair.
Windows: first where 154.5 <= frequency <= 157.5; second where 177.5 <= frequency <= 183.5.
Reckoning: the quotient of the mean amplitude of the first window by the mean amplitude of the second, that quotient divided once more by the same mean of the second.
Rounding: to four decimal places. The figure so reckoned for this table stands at 0.0049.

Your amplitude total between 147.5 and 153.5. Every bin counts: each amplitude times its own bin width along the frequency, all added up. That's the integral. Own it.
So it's 2544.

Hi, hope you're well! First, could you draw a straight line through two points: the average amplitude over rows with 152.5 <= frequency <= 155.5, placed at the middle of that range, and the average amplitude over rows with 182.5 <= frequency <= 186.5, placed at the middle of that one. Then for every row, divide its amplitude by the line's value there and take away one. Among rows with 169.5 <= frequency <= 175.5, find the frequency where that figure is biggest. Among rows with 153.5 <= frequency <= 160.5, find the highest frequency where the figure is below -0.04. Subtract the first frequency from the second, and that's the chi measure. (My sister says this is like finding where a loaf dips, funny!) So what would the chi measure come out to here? -13 Hz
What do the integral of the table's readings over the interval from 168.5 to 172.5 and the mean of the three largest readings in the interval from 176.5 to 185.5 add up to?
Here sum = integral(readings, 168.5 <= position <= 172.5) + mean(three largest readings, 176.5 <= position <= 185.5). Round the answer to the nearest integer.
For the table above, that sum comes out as 1447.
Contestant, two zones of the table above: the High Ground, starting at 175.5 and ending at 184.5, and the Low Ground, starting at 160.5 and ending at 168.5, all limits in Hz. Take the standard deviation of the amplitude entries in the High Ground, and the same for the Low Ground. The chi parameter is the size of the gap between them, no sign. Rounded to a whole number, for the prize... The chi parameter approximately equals 9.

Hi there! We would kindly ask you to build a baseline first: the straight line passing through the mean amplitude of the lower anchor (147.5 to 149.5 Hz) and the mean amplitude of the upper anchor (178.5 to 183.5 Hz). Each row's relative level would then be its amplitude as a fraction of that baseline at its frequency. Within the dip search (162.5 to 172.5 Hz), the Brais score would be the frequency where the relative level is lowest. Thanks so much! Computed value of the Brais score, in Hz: 163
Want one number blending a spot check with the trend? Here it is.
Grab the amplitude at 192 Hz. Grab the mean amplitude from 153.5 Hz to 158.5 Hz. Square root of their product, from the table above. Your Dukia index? 368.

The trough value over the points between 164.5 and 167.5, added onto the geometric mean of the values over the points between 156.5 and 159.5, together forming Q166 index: 674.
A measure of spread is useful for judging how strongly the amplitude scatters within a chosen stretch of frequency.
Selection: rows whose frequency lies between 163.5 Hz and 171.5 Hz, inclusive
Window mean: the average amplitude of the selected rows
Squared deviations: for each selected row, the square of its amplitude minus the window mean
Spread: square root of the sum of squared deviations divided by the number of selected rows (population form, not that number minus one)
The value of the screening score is 18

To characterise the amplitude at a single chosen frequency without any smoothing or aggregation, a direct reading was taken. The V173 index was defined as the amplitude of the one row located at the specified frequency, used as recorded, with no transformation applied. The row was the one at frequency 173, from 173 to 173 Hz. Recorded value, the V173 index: 291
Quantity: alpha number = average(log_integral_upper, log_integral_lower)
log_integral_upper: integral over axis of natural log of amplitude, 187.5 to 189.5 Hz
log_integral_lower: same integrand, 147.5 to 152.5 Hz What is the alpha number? 21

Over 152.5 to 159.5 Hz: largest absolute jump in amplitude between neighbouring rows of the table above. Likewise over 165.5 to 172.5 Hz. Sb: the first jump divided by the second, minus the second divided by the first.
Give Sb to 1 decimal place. 1.4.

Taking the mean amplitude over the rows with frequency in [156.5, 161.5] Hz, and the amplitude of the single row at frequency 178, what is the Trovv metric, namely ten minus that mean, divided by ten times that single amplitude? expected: -0.123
